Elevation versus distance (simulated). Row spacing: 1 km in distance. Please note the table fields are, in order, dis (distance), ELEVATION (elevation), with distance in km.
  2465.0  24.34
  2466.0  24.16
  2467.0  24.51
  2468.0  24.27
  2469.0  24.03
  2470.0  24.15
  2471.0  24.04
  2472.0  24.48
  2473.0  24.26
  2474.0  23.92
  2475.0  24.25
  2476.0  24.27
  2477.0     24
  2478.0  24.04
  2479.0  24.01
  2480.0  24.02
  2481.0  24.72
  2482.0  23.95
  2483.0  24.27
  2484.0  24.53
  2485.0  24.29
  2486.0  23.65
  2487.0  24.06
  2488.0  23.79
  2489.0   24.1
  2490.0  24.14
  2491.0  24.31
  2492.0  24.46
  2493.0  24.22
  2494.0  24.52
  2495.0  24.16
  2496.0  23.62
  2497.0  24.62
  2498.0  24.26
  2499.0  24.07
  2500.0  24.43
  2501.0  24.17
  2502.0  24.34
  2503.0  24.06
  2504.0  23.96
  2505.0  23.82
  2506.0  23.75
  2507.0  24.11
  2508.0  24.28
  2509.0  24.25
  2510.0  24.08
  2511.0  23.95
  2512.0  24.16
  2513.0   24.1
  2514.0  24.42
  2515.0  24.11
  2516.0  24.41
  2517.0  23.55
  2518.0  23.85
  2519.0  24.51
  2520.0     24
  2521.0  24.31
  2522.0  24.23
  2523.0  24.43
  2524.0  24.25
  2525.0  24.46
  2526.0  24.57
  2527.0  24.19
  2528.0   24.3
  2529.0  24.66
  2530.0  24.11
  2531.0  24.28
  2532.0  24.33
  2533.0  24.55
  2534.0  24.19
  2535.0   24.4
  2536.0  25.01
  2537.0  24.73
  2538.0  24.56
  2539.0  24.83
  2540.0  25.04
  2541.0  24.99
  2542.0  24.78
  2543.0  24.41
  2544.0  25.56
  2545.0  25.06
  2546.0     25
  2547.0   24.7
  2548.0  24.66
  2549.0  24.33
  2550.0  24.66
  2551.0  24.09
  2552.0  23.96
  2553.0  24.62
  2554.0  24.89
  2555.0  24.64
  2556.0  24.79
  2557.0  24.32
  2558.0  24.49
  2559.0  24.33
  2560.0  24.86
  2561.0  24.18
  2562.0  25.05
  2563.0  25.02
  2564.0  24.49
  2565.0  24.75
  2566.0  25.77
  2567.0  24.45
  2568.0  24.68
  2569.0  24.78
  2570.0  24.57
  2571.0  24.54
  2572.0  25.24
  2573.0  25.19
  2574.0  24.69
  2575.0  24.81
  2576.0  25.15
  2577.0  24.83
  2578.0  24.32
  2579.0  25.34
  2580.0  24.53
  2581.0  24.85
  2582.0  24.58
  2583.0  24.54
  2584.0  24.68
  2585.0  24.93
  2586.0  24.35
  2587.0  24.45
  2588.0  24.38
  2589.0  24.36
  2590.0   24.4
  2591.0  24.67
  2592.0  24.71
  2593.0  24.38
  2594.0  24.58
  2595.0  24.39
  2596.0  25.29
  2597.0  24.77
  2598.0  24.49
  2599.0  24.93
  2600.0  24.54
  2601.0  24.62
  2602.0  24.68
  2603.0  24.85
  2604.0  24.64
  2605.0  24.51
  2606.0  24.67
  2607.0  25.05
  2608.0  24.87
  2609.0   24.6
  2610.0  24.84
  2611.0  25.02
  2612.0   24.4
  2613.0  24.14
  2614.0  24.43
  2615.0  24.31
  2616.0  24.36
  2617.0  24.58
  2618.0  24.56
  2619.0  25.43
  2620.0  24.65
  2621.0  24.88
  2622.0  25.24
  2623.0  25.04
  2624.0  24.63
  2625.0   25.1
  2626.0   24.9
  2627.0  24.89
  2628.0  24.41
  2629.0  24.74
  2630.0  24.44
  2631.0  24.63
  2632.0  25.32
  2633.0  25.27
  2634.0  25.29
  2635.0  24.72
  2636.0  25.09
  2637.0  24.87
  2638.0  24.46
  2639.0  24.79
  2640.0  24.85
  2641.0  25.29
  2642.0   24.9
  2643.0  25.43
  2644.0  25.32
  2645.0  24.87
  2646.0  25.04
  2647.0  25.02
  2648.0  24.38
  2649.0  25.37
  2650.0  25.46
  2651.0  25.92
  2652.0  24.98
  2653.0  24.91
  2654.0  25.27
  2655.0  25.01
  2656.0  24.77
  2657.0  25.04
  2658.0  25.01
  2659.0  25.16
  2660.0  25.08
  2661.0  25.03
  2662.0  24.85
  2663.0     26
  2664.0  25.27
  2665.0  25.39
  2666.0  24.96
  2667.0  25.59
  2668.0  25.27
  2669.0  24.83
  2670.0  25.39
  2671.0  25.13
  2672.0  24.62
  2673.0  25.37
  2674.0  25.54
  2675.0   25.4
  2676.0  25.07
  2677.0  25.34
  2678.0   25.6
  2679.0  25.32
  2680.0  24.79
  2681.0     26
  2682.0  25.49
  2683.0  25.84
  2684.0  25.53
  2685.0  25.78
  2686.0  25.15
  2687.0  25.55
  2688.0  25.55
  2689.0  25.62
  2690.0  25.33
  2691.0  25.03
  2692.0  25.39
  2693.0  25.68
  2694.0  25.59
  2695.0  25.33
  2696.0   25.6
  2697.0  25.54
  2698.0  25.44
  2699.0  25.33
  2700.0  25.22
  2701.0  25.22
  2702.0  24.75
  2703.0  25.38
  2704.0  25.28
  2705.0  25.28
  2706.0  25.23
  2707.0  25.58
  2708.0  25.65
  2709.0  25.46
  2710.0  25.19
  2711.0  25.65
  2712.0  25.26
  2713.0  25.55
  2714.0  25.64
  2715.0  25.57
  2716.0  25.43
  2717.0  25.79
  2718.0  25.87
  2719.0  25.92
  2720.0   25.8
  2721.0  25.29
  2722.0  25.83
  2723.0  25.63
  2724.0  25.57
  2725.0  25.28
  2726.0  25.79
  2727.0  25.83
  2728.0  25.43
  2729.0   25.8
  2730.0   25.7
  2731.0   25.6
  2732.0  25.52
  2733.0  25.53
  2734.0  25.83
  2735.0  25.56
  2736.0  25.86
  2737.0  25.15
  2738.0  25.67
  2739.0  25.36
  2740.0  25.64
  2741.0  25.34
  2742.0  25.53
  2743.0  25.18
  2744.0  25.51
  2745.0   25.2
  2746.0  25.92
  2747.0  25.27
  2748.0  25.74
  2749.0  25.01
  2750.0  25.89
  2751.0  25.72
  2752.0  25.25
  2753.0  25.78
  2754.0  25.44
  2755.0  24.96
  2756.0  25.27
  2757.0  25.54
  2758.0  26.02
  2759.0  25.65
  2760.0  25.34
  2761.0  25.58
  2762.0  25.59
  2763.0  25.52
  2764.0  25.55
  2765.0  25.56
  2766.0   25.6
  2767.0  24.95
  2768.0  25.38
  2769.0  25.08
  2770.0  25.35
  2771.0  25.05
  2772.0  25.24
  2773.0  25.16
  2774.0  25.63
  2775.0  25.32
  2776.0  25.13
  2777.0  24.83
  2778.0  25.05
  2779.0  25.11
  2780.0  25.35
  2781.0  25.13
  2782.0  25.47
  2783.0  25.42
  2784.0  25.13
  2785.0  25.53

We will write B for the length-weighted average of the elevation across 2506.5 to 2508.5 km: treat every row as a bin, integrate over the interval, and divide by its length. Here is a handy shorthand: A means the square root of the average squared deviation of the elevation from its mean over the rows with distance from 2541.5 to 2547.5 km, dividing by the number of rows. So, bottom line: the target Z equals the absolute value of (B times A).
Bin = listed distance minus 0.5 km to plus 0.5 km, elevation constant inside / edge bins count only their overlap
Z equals 8.6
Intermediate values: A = 0.36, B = 24.2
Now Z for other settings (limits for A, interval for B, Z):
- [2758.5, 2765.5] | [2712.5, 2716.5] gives 2.3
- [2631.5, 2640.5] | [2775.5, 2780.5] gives 7.0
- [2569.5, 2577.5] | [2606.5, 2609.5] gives 6.5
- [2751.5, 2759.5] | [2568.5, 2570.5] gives 7.7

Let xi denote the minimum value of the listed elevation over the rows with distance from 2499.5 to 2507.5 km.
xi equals 23.75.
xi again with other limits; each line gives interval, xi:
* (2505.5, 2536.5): 23.55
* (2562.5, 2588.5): 24.32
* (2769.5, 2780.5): 24.83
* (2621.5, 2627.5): 24.63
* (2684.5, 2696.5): 25.03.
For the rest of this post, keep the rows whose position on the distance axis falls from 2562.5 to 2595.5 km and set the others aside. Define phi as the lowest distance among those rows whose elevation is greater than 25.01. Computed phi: 2563.0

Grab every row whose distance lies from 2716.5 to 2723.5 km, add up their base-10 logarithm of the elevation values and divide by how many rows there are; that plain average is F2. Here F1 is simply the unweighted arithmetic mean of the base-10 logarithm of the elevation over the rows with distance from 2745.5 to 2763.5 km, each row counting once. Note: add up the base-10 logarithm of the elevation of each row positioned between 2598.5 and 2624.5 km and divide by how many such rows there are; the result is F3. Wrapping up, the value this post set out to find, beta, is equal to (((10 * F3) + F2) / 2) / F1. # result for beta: 5.45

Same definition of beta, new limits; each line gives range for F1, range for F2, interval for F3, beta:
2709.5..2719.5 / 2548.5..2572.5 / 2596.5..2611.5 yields 5.44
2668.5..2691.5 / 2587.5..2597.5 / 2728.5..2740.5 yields 5.51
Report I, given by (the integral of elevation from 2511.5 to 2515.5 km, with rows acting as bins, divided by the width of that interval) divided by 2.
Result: 12.1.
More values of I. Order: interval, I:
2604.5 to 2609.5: 12.4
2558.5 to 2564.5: 12.3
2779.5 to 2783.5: 12.7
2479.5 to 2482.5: 12.1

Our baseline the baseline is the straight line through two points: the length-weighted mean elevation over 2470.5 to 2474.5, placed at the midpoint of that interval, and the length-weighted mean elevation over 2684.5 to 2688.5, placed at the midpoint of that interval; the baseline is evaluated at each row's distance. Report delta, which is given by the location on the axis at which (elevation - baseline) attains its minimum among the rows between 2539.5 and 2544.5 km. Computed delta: 2543.0 km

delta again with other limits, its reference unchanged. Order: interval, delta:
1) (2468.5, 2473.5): 2471.0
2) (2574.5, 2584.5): 2578.0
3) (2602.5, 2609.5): 2605.0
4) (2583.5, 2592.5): 2589.0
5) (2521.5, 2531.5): 2530.0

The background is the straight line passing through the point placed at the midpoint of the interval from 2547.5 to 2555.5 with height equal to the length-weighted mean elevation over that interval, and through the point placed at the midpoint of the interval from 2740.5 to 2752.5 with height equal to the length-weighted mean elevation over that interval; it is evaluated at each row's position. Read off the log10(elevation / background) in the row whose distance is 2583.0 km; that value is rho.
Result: -0.0018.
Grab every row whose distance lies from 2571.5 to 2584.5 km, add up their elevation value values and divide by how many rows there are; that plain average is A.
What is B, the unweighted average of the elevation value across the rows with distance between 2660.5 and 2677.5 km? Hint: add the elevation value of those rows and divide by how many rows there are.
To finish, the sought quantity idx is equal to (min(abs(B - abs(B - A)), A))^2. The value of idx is 616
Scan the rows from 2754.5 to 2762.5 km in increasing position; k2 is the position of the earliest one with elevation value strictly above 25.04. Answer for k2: 2756.0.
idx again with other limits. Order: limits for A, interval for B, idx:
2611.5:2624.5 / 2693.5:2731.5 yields 608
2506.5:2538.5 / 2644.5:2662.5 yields 590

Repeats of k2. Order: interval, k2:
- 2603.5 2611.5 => 2607.0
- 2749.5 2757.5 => 2750.0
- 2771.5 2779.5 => 2772.0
